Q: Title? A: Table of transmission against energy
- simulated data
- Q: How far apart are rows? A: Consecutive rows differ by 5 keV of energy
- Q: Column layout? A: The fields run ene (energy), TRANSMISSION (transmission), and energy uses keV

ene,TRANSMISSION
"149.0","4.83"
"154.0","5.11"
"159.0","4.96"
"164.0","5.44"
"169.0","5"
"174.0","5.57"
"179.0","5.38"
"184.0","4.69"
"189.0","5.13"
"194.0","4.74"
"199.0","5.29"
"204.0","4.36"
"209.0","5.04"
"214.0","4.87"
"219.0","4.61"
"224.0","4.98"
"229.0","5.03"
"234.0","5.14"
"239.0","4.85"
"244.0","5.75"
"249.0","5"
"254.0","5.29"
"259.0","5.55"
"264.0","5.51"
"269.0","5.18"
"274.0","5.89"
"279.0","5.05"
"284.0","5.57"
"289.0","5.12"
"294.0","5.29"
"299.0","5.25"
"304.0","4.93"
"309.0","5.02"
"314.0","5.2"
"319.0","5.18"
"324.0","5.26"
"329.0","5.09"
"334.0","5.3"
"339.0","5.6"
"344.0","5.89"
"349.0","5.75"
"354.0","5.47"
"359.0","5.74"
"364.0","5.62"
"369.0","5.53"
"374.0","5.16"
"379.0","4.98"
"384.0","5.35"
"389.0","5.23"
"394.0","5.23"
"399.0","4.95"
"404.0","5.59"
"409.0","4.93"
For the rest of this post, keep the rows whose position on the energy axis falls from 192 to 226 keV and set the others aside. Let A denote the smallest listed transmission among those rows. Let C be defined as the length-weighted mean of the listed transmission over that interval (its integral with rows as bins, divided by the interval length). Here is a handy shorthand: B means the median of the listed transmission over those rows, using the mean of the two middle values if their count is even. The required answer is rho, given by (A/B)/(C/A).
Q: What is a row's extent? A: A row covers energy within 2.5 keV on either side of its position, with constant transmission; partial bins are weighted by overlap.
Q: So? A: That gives 0.81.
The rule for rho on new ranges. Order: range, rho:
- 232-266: 0.84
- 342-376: 0.85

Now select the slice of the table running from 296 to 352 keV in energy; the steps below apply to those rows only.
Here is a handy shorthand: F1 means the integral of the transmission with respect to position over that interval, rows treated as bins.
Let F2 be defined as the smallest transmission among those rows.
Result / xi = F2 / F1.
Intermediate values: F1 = 298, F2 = 4.93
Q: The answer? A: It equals 0.0166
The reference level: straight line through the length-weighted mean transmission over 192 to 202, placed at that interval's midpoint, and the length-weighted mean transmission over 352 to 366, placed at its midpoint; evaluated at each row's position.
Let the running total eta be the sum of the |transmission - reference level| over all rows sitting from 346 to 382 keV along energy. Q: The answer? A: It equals 1.78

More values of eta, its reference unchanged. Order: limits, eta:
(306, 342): 1.84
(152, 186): 2.44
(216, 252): 1.76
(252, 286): 1.84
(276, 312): 1.82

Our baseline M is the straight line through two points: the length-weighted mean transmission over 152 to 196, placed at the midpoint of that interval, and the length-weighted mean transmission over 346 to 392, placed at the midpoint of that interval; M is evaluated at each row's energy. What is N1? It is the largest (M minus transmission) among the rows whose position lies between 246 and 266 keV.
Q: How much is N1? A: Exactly 0.2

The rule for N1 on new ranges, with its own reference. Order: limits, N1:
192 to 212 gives 0.8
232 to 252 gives 0.4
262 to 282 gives 0.2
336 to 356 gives -0.1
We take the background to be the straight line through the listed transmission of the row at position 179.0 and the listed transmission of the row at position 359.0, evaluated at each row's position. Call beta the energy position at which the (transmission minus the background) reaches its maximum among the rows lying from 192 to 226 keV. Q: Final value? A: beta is 199.0 keV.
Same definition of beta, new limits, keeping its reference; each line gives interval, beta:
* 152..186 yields 174.0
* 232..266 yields 244.0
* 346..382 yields 349.0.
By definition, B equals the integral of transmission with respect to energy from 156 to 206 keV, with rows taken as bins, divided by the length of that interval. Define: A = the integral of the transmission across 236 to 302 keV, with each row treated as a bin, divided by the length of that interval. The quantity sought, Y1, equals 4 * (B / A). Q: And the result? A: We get 3.80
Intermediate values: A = 5.33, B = 5.1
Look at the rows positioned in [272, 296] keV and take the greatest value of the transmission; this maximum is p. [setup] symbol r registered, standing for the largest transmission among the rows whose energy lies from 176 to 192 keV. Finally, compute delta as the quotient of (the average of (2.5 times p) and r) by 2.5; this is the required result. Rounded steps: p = 5.89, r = 5.38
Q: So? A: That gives 4.02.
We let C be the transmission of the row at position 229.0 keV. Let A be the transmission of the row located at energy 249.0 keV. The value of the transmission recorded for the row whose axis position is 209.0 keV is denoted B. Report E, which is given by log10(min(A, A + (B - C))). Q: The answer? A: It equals 0.70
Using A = 5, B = 5.04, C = 5.03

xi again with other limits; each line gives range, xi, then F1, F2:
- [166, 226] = 0.0146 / 299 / 4.36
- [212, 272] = 0.0149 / 309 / 4.61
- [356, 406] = 0.0186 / 267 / 4.95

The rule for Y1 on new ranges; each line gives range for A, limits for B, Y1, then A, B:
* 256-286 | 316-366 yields 4.02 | 5.45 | 5.5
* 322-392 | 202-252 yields 3.67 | 5.43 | 5.0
